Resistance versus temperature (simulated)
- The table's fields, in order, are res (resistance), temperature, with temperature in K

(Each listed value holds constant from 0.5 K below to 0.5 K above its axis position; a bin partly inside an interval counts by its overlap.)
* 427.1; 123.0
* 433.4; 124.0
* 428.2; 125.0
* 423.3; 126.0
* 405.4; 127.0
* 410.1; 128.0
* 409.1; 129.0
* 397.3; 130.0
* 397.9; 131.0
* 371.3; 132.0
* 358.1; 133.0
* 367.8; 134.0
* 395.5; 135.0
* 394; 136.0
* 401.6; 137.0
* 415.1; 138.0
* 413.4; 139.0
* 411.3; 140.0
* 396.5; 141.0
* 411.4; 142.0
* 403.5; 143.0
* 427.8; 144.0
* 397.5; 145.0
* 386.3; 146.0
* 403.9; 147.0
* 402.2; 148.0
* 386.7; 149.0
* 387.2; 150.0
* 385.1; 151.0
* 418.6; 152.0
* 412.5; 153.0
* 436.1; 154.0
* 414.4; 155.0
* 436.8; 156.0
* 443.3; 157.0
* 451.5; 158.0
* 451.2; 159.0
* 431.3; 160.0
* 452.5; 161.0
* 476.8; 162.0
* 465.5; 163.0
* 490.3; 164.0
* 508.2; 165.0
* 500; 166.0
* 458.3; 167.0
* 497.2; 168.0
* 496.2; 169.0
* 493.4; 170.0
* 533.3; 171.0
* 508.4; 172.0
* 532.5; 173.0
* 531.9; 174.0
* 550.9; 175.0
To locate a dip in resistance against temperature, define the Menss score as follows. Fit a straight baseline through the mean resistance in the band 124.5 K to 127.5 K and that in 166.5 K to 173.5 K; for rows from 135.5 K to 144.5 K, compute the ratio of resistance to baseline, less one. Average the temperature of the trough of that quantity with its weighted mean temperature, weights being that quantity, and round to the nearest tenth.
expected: 140.5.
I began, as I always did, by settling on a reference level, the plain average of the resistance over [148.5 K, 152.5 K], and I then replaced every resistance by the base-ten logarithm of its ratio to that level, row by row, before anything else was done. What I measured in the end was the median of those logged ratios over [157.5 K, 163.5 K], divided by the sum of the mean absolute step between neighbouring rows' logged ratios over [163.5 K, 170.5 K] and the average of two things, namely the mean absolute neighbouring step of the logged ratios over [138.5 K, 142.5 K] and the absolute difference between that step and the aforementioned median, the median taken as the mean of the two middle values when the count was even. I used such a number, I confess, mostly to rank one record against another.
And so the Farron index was 1.3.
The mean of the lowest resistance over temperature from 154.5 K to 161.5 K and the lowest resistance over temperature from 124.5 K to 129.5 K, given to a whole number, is 410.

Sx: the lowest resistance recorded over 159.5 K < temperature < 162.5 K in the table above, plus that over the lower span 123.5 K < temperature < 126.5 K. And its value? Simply 855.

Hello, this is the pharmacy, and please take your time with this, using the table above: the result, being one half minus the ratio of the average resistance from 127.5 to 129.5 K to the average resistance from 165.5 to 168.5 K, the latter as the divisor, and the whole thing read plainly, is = -0.34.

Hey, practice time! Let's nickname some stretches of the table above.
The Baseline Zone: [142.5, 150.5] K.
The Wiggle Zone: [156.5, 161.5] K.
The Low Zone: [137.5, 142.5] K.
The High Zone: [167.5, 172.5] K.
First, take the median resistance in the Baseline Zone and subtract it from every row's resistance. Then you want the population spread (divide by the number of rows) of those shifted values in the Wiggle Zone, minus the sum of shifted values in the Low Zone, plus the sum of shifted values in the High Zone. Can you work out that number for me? 489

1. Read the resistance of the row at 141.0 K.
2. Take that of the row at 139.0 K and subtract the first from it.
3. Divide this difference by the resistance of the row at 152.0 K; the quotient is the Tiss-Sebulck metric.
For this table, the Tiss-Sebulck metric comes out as 0.040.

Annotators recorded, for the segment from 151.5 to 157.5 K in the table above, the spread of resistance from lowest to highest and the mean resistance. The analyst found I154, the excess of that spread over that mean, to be -396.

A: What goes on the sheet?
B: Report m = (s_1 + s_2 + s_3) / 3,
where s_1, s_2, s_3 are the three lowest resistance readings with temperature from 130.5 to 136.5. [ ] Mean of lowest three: 366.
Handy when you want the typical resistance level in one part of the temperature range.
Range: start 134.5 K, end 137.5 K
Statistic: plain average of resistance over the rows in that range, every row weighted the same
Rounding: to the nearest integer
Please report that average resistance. 397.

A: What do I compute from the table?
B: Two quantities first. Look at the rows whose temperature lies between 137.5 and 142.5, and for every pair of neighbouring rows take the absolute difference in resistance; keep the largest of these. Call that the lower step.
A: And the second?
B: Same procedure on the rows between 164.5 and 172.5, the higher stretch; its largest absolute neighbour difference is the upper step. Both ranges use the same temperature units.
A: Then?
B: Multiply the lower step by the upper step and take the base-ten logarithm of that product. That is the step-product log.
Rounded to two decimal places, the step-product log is 2.79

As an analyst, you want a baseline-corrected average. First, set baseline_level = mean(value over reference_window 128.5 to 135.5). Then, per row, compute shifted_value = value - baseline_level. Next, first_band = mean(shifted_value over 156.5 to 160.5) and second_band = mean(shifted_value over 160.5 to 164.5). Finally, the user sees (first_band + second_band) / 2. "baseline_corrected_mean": 73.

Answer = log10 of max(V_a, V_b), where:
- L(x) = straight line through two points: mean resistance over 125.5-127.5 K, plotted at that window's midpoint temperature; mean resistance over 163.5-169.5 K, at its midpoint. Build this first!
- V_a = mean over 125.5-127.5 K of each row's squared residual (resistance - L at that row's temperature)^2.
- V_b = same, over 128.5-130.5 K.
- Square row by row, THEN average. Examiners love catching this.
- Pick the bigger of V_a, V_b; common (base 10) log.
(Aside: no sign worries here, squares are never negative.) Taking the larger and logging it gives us 2.52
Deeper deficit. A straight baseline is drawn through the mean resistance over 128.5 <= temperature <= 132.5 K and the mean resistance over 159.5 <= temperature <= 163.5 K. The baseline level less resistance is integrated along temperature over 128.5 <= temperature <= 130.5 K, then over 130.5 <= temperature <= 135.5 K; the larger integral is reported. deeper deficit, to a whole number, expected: 104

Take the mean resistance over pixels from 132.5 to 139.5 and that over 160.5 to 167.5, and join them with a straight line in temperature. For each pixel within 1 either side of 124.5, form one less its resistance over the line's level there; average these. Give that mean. -0.21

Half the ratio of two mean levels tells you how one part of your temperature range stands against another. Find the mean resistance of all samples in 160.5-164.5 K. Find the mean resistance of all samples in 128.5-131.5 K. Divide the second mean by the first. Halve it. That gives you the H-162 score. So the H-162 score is 0.426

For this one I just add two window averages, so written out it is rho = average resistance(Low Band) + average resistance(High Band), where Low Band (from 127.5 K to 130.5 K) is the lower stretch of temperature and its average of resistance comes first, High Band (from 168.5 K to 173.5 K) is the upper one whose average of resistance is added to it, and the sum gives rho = 918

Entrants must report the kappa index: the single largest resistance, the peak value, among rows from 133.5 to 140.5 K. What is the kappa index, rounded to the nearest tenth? 415.1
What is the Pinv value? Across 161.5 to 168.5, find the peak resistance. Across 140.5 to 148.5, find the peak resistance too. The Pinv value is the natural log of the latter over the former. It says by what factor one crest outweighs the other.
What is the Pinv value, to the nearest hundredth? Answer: -0.17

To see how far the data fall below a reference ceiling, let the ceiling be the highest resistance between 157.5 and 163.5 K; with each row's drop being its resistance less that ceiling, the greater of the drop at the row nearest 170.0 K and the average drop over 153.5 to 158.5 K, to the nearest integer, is 17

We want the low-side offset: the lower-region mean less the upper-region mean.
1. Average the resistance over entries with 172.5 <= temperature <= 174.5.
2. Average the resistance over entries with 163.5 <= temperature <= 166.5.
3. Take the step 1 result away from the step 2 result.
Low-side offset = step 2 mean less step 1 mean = -33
